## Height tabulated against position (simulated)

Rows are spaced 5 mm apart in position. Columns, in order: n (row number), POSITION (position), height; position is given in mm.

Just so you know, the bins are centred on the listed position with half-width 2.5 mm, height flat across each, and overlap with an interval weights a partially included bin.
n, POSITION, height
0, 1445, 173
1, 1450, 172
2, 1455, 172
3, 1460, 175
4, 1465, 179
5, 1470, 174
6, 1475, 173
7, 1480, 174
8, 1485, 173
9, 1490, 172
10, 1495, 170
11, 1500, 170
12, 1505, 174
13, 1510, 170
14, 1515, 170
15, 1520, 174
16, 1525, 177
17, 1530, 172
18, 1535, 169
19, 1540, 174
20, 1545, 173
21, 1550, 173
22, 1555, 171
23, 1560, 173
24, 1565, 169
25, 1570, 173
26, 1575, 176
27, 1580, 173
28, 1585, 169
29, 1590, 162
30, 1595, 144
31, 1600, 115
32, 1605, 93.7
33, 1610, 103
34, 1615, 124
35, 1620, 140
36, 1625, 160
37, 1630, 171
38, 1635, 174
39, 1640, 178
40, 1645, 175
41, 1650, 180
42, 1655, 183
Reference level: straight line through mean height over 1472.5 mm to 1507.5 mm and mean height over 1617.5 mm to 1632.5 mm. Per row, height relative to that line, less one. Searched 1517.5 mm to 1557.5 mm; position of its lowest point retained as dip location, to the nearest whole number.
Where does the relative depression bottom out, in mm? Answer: 1535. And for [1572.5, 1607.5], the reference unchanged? 1605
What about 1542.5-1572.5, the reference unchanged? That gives 1565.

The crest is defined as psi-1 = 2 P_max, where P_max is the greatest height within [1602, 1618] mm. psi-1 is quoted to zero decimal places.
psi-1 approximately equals 248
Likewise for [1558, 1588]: 352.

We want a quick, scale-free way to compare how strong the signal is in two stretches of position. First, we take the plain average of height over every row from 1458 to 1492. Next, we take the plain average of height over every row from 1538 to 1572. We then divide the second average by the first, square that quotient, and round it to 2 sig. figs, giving 0.98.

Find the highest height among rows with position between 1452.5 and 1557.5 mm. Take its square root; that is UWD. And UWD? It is 13.4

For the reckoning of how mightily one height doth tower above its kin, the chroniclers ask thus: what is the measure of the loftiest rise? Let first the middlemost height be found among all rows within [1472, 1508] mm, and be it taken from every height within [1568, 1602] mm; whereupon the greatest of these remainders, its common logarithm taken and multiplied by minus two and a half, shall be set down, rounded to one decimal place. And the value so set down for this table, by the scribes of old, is -1.2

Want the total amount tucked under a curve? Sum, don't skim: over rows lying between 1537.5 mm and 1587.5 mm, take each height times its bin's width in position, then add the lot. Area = 8620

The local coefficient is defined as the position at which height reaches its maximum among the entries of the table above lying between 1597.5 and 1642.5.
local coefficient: 1640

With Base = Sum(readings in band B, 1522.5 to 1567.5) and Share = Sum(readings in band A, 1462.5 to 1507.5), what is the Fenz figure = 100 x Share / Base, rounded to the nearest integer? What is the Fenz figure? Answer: 101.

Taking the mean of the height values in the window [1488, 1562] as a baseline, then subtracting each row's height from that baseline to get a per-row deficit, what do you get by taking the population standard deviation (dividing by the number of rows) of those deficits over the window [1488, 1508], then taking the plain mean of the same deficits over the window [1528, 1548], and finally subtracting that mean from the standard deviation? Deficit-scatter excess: 2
